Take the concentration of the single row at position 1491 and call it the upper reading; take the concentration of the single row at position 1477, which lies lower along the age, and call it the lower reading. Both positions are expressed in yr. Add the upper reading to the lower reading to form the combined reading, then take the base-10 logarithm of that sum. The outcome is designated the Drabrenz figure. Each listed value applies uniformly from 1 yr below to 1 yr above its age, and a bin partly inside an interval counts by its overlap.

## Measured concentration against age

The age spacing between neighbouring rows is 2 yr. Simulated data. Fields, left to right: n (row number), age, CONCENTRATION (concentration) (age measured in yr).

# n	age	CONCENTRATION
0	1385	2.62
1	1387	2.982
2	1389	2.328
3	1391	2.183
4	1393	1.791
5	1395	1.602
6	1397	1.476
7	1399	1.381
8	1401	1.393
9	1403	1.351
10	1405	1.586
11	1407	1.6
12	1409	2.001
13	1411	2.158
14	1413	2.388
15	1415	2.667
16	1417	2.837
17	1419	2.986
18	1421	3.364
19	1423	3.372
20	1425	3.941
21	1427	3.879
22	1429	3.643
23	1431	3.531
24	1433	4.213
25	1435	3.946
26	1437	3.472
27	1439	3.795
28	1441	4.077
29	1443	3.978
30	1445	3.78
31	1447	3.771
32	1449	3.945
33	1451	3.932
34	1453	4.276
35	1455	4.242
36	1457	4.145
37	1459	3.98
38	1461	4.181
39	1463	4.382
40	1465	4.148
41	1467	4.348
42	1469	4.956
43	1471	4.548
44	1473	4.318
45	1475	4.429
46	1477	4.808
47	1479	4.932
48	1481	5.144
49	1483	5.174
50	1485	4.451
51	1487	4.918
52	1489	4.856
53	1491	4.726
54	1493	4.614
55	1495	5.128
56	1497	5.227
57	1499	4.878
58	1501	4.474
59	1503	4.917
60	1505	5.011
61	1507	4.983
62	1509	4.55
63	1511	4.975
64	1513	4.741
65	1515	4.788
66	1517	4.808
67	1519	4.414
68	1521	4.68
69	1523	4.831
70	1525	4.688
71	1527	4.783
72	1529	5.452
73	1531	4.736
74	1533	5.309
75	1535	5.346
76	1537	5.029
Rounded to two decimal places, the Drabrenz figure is 0.98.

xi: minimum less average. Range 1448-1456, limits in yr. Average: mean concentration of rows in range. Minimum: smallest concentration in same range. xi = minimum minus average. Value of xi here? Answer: -0.17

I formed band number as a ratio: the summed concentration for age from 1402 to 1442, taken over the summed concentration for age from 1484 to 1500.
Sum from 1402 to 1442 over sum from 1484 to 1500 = 1.6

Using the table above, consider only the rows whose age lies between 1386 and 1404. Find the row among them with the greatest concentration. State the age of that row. 1387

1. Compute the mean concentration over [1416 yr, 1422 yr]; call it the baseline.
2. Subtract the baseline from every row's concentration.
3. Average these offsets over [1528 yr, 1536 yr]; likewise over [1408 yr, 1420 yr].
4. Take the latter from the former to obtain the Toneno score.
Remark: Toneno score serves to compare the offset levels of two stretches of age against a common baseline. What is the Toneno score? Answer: 2.7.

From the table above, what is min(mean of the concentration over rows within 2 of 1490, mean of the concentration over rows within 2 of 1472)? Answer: 4.4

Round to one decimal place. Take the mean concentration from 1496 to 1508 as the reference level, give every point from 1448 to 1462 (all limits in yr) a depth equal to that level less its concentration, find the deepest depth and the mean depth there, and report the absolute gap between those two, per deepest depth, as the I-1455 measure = 0.2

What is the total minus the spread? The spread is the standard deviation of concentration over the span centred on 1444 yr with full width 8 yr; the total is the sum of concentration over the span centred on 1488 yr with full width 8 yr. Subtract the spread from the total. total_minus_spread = 18.8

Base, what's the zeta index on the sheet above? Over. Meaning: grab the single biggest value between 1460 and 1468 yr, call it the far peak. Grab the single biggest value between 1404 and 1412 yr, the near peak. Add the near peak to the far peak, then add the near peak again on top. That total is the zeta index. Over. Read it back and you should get 8.7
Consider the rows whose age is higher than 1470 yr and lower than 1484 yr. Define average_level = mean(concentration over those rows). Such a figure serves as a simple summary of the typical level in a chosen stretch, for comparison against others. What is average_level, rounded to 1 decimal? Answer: 4.8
